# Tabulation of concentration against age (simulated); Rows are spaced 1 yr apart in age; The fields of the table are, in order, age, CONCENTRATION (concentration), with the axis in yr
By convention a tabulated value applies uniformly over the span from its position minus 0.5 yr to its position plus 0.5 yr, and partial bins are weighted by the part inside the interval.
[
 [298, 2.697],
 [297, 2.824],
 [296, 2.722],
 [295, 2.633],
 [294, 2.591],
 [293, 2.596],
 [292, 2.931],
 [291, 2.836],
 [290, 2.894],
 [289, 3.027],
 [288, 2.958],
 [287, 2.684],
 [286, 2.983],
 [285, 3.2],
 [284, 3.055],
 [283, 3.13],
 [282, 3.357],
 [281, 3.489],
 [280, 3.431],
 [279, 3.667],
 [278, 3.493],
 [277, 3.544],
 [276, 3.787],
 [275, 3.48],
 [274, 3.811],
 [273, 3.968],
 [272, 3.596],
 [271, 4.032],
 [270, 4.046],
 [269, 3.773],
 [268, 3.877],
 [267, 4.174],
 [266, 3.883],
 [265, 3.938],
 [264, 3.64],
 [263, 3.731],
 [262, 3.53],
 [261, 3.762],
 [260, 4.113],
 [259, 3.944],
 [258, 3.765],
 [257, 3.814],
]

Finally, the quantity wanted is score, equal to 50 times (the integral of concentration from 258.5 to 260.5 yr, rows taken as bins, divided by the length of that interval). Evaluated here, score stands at 201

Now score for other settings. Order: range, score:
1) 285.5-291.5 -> 145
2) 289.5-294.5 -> 138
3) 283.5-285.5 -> 156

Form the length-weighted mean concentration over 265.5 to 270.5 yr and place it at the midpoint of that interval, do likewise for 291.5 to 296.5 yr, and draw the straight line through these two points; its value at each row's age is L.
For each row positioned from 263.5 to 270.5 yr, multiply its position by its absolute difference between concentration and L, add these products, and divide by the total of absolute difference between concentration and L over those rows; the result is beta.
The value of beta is 266.2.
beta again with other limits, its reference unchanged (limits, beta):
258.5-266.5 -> 262.1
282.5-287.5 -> 285.7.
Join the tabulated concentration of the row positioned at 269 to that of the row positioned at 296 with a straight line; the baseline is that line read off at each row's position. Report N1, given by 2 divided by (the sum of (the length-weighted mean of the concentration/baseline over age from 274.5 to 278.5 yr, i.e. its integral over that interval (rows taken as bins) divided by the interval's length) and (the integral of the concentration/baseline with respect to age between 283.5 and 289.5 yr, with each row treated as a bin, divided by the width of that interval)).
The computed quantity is 1.00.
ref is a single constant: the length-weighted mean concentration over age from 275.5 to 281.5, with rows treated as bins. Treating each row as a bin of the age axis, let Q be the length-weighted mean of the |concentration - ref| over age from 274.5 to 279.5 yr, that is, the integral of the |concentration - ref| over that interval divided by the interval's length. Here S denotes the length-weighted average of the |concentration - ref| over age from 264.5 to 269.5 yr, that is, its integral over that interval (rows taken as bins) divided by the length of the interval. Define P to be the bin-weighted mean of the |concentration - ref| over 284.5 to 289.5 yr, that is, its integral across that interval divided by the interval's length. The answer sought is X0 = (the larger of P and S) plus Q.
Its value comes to 0.7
